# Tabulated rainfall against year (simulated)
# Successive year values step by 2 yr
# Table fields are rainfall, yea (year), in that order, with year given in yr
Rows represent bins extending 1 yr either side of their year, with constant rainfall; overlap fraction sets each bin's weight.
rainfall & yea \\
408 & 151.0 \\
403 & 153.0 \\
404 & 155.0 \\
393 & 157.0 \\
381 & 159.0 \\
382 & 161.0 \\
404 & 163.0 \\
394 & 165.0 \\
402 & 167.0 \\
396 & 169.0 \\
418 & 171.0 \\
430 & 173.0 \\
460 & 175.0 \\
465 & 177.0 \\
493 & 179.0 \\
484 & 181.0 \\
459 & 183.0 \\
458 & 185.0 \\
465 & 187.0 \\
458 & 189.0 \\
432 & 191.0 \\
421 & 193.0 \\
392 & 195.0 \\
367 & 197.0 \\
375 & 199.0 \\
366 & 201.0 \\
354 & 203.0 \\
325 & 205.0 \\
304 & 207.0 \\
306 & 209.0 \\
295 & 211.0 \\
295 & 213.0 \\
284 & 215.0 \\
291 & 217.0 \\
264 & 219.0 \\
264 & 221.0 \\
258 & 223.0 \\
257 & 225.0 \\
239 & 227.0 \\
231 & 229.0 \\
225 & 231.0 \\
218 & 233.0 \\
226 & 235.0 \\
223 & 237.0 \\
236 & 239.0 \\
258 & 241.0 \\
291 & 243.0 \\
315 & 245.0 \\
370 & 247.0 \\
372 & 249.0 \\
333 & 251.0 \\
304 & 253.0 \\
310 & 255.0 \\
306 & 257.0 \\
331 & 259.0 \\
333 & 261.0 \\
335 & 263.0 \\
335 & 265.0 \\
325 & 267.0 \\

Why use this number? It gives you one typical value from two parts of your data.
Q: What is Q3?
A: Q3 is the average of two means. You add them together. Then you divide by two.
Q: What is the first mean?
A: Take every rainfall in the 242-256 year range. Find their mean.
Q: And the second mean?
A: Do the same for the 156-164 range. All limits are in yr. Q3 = 359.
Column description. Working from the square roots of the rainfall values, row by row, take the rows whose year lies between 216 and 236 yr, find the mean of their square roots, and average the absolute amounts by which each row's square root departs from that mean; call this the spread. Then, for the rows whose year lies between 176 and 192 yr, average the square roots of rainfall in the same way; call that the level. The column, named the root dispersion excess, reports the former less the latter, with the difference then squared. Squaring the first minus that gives 438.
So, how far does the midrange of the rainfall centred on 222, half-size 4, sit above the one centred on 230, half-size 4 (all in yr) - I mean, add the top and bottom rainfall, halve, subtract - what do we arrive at 32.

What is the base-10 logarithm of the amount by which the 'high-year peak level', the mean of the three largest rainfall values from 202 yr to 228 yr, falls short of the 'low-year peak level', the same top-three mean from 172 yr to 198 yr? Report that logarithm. 2.18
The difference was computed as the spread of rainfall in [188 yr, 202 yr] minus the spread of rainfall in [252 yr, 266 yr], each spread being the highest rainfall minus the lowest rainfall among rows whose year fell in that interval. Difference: 61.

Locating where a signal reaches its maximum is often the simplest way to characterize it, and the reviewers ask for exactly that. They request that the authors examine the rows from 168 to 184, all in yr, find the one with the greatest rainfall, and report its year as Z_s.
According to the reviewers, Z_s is 179.0 yr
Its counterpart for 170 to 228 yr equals 179.0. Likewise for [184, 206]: 187.0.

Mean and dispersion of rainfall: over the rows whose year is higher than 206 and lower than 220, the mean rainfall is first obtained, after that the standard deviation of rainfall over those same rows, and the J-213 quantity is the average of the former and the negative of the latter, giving 139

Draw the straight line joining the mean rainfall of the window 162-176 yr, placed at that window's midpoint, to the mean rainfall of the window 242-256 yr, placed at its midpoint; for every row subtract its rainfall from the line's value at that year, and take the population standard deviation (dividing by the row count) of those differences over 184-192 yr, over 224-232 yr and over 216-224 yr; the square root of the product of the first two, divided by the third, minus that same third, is -10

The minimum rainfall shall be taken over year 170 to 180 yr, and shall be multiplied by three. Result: 1254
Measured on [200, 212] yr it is 885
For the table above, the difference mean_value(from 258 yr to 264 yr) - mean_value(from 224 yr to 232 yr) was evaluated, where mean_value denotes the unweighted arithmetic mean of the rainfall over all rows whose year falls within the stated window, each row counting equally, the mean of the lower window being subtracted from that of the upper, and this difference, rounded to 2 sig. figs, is 95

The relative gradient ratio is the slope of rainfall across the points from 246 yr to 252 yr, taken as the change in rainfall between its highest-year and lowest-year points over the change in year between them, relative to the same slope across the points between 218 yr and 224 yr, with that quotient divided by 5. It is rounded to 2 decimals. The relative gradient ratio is 1.23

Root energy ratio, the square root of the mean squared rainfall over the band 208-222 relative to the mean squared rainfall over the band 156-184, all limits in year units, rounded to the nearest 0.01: 0.67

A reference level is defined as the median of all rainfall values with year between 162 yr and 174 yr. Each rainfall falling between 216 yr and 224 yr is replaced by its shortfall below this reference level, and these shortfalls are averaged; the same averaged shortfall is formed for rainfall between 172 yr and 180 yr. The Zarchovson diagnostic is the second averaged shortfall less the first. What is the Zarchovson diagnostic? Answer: -193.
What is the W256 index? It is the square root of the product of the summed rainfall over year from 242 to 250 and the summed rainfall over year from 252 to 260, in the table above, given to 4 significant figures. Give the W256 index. 1299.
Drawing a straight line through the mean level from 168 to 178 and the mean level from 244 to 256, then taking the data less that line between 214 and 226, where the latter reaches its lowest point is 223.0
